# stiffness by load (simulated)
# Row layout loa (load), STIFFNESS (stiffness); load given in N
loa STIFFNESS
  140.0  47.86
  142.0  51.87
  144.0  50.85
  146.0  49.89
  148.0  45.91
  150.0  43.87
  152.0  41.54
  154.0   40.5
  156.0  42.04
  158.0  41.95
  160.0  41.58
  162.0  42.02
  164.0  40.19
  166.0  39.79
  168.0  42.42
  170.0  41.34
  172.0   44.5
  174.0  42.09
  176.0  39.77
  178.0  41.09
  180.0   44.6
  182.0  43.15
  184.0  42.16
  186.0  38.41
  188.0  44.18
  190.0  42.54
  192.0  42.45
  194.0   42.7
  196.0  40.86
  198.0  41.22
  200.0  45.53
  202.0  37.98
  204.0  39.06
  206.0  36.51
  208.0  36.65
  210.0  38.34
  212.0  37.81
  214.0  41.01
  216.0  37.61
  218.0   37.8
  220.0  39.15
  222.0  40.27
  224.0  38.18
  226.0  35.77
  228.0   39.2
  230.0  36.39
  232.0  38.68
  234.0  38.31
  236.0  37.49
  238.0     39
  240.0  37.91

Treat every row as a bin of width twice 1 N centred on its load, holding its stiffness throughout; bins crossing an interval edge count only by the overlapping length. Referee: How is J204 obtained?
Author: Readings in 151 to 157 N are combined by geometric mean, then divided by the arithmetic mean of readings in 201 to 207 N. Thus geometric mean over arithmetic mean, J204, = 1.093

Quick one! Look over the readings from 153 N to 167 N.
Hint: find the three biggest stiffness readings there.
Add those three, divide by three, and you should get 42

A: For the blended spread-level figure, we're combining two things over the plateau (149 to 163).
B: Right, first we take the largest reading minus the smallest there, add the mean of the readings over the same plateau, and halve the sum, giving 22.6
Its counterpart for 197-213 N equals 24.1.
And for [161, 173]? 23.2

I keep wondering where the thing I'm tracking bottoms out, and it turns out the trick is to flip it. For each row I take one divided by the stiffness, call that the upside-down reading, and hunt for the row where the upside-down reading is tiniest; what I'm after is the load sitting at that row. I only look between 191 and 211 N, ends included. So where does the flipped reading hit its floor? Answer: 200.0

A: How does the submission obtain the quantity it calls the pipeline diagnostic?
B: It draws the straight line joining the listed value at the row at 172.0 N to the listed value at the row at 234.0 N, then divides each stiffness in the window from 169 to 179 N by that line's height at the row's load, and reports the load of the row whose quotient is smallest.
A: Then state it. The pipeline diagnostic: 176.0 N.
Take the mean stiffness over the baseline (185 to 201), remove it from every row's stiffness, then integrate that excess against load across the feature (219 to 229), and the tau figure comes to -37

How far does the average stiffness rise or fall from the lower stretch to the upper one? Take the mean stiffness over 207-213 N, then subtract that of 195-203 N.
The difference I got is -4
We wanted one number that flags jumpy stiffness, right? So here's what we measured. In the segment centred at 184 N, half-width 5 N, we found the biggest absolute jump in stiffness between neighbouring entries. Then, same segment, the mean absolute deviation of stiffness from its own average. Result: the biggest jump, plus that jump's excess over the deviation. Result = 9.8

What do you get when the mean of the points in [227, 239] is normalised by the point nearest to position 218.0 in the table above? 1.01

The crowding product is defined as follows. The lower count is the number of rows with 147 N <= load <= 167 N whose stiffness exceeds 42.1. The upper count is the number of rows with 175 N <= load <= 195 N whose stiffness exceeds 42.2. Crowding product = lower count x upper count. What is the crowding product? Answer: 12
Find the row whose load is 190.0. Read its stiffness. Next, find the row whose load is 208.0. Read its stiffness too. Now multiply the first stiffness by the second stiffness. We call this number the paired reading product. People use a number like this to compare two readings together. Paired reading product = 1559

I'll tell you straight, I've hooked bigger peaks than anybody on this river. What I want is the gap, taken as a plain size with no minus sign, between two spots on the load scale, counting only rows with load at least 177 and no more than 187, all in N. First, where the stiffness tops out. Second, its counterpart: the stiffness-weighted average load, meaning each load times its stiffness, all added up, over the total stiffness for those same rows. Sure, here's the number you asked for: 1.9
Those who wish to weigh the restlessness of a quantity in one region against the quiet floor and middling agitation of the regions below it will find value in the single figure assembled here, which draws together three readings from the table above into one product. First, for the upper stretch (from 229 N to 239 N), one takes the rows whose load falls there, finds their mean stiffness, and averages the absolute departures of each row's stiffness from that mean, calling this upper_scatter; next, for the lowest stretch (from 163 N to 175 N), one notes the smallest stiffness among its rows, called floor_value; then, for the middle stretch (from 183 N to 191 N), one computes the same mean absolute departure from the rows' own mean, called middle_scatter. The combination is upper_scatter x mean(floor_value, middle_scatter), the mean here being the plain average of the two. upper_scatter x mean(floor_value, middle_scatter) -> 17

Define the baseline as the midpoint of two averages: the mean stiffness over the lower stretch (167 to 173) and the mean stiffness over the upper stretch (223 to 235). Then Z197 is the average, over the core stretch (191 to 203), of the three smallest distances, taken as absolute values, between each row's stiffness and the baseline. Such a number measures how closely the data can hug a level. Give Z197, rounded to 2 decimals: 1.26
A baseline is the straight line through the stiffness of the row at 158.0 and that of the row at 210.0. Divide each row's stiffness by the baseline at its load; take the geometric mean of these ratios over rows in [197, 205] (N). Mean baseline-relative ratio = 1.05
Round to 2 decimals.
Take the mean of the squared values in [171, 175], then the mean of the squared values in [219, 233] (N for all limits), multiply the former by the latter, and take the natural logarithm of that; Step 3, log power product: 14.83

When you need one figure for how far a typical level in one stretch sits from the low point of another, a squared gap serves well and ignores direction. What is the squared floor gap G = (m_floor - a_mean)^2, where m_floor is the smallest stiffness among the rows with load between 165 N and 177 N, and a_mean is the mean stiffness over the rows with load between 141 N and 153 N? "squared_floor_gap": 57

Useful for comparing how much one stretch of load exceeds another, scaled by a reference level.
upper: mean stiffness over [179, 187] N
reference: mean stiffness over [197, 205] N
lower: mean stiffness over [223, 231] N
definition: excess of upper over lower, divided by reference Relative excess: 0.11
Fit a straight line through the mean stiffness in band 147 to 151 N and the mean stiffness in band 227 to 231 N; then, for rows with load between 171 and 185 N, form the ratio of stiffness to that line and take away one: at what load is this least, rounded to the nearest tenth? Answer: 176.0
